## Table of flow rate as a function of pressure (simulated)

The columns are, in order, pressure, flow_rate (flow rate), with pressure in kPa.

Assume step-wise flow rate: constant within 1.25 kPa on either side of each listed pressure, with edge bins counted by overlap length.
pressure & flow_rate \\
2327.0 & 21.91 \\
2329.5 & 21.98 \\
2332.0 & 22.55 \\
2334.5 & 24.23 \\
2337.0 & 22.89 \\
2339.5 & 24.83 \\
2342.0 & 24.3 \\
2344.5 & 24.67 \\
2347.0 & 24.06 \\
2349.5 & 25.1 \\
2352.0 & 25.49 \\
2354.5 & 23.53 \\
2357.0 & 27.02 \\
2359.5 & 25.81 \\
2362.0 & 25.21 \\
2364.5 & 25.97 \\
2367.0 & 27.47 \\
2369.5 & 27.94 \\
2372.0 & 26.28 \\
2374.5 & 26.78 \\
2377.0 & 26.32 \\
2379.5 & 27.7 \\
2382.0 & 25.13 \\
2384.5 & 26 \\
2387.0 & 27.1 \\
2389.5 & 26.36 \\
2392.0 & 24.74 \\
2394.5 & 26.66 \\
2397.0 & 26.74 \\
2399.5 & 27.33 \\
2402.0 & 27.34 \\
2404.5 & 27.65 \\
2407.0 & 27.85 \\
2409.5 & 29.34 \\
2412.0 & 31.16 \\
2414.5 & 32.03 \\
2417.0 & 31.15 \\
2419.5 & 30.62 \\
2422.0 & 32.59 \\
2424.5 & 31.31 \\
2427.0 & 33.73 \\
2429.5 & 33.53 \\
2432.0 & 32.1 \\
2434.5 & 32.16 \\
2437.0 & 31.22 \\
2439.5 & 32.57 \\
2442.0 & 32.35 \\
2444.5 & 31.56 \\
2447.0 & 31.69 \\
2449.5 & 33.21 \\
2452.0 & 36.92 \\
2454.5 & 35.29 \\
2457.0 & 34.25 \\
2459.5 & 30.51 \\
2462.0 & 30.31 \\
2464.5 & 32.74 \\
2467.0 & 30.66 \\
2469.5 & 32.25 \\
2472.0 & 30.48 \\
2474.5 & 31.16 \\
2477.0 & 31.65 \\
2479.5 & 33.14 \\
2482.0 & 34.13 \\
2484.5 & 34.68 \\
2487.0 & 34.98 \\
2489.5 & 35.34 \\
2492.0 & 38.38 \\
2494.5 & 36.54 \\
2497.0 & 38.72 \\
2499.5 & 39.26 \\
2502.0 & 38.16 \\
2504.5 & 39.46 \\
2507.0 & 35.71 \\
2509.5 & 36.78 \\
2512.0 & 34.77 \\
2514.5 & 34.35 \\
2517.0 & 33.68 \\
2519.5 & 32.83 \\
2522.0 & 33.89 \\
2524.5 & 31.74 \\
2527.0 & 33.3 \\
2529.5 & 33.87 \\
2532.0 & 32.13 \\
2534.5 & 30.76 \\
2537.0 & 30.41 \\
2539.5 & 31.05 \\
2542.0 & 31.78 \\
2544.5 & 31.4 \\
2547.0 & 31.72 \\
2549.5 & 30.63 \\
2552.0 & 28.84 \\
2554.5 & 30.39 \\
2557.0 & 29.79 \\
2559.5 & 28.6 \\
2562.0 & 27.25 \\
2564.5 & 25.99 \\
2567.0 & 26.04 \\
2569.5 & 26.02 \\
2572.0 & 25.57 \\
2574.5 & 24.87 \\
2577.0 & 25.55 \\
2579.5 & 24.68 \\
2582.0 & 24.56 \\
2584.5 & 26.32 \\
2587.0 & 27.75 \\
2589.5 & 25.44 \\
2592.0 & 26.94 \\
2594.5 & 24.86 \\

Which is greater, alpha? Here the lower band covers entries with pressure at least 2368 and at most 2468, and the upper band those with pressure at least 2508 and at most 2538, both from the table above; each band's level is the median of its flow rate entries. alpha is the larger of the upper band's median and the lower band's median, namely 33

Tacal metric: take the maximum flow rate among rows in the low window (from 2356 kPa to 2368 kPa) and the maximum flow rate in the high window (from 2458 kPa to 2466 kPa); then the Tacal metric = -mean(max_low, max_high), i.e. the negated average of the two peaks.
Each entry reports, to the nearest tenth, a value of -30.1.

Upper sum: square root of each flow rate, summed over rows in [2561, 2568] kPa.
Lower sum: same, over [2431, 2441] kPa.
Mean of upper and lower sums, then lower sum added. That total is 42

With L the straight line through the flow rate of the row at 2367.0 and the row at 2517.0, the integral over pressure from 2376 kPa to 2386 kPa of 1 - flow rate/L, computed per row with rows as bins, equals 0.6 kPa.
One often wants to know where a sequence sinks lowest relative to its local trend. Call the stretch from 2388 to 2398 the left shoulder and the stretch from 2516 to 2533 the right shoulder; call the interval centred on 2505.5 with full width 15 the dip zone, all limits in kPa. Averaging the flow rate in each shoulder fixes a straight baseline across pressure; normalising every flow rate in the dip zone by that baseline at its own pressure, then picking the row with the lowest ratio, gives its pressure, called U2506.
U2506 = 2512.0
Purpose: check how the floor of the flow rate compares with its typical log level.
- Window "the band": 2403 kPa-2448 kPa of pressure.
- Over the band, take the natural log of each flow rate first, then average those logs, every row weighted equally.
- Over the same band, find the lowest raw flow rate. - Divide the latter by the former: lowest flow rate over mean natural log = 8.0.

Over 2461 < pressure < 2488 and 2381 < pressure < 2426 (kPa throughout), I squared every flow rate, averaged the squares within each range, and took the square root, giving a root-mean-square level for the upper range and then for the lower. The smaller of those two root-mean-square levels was 28.5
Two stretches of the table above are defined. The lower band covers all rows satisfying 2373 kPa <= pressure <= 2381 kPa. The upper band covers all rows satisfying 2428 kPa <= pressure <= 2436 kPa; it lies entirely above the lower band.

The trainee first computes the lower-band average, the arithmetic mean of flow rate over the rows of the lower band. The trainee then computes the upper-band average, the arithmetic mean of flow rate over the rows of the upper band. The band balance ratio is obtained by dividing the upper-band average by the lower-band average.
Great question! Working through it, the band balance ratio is 1.21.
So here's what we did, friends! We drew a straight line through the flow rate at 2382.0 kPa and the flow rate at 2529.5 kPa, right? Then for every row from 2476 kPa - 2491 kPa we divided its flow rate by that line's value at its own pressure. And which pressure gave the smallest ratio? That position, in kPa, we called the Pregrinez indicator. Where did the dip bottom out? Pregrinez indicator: 2477.0 kPa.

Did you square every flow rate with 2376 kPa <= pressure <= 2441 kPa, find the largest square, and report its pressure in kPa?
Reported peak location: 2427.0 kPa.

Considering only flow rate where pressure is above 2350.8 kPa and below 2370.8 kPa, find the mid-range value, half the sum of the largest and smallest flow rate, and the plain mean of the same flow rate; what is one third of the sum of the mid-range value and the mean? 17.3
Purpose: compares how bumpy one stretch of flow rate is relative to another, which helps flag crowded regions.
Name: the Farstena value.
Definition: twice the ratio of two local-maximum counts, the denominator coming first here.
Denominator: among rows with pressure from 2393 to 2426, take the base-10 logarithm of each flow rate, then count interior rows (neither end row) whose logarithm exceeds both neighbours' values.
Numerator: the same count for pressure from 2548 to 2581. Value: 3.0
